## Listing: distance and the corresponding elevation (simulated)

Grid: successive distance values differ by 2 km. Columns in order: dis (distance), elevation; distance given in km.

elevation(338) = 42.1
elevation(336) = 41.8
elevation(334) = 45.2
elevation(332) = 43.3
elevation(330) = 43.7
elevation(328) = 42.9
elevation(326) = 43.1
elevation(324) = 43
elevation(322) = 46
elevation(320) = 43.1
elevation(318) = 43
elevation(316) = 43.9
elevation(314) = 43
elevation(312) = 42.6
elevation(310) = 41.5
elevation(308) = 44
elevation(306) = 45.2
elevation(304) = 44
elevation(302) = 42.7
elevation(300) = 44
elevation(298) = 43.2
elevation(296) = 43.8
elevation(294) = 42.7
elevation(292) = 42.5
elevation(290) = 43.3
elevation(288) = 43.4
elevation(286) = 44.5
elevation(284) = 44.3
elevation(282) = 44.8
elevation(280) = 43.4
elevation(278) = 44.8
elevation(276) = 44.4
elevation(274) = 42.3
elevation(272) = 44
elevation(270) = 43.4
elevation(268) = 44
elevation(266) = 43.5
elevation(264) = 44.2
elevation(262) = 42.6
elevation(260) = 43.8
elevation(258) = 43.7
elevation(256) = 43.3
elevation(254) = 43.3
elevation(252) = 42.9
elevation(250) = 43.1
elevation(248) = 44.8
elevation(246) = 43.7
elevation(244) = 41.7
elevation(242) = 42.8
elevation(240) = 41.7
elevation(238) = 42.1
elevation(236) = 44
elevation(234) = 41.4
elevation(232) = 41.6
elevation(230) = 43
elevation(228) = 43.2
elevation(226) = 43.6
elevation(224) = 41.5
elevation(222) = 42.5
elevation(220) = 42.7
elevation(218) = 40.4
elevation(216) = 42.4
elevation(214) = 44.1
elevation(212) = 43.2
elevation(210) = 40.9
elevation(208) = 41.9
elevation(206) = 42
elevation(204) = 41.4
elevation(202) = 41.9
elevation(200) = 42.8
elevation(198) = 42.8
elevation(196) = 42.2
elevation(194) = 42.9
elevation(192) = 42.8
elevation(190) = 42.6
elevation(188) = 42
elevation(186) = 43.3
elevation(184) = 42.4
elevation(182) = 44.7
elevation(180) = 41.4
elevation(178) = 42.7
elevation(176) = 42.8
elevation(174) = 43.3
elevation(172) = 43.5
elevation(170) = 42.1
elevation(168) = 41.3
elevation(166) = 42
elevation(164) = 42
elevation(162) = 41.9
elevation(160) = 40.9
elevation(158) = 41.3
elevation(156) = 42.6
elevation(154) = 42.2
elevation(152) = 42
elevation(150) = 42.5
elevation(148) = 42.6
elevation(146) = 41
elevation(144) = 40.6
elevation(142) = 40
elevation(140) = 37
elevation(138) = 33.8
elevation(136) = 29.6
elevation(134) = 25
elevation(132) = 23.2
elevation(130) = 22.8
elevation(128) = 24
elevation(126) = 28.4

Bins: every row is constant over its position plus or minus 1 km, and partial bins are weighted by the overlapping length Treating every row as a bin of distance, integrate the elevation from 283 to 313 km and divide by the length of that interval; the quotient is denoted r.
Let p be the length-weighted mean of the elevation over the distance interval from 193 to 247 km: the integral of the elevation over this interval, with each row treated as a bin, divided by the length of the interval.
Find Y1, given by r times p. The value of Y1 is 1841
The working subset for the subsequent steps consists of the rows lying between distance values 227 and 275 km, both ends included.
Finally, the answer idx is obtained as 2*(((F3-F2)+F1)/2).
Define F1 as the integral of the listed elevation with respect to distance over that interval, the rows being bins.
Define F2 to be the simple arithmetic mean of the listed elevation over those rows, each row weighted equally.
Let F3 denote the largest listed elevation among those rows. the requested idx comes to 2070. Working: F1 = 2068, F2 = 43.1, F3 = 44.8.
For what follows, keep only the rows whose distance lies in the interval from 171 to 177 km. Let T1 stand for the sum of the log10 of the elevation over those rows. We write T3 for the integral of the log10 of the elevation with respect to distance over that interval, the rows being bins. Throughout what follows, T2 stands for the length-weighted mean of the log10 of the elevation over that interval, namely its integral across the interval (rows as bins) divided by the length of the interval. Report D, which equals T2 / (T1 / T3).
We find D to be 3.27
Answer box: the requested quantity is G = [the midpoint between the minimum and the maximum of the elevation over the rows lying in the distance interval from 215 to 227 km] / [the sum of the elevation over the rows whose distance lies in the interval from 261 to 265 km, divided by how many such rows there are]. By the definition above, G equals 0.97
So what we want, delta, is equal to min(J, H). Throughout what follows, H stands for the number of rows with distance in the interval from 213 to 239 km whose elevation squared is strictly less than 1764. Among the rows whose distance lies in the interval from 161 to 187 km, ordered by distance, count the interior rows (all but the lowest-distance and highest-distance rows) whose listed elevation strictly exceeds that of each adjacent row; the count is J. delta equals 2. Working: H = 4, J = 2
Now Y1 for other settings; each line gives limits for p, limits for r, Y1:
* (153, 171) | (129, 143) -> 1263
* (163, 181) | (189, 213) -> 1790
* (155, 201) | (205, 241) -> 1797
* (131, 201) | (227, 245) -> 1715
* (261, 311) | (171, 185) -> 1874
